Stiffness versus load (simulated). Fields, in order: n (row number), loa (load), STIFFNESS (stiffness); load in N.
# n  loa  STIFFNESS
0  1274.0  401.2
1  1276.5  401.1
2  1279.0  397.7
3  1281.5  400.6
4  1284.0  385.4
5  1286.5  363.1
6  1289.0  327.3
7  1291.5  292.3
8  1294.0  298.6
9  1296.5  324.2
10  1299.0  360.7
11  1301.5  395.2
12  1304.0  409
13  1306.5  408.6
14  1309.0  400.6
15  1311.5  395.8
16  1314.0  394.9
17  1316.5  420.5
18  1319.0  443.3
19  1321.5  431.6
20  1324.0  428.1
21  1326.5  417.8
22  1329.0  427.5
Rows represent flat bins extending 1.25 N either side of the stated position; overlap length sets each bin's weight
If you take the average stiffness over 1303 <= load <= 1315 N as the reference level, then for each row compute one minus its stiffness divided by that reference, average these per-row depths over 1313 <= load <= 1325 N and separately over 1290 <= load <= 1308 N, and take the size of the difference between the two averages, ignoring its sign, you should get 0.17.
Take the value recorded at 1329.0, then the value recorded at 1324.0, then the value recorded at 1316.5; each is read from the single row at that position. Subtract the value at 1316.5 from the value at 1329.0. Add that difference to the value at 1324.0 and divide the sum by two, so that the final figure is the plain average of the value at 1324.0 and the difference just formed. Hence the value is 218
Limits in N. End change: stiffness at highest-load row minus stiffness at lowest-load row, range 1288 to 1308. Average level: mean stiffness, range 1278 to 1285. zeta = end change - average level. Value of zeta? -313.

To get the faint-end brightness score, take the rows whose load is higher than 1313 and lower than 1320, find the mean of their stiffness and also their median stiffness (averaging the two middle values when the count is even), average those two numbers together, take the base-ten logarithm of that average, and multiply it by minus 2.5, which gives -6.56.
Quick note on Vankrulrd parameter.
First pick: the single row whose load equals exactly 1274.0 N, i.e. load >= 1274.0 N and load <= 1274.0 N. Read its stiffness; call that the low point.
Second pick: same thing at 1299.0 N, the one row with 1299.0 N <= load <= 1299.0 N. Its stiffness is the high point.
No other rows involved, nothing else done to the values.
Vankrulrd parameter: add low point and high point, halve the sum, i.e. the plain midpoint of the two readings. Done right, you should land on 381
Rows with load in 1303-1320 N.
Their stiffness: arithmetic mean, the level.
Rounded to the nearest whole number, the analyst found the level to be 410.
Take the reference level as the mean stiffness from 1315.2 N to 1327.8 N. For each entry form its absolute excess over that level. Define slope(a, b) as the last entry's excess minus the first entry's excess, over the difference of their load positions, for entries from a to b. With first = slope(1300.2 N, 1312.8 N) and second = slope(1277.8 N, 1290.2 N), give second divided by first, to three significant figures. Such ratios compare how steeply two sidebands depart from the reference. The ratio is -117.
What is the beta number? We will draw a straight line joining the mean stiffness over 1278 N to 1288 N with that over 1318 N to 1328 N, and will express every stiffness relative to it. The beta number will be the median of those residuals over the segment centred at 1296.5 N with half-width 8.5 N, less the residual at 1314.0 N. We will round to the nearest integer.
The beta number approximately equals -40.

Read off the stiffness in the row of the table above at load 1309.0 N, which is 400.6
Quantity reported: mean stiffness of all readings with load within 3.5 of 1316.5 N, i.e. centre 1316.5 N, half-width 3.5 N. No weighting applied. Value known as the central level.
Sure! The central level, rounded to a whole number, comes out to 420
